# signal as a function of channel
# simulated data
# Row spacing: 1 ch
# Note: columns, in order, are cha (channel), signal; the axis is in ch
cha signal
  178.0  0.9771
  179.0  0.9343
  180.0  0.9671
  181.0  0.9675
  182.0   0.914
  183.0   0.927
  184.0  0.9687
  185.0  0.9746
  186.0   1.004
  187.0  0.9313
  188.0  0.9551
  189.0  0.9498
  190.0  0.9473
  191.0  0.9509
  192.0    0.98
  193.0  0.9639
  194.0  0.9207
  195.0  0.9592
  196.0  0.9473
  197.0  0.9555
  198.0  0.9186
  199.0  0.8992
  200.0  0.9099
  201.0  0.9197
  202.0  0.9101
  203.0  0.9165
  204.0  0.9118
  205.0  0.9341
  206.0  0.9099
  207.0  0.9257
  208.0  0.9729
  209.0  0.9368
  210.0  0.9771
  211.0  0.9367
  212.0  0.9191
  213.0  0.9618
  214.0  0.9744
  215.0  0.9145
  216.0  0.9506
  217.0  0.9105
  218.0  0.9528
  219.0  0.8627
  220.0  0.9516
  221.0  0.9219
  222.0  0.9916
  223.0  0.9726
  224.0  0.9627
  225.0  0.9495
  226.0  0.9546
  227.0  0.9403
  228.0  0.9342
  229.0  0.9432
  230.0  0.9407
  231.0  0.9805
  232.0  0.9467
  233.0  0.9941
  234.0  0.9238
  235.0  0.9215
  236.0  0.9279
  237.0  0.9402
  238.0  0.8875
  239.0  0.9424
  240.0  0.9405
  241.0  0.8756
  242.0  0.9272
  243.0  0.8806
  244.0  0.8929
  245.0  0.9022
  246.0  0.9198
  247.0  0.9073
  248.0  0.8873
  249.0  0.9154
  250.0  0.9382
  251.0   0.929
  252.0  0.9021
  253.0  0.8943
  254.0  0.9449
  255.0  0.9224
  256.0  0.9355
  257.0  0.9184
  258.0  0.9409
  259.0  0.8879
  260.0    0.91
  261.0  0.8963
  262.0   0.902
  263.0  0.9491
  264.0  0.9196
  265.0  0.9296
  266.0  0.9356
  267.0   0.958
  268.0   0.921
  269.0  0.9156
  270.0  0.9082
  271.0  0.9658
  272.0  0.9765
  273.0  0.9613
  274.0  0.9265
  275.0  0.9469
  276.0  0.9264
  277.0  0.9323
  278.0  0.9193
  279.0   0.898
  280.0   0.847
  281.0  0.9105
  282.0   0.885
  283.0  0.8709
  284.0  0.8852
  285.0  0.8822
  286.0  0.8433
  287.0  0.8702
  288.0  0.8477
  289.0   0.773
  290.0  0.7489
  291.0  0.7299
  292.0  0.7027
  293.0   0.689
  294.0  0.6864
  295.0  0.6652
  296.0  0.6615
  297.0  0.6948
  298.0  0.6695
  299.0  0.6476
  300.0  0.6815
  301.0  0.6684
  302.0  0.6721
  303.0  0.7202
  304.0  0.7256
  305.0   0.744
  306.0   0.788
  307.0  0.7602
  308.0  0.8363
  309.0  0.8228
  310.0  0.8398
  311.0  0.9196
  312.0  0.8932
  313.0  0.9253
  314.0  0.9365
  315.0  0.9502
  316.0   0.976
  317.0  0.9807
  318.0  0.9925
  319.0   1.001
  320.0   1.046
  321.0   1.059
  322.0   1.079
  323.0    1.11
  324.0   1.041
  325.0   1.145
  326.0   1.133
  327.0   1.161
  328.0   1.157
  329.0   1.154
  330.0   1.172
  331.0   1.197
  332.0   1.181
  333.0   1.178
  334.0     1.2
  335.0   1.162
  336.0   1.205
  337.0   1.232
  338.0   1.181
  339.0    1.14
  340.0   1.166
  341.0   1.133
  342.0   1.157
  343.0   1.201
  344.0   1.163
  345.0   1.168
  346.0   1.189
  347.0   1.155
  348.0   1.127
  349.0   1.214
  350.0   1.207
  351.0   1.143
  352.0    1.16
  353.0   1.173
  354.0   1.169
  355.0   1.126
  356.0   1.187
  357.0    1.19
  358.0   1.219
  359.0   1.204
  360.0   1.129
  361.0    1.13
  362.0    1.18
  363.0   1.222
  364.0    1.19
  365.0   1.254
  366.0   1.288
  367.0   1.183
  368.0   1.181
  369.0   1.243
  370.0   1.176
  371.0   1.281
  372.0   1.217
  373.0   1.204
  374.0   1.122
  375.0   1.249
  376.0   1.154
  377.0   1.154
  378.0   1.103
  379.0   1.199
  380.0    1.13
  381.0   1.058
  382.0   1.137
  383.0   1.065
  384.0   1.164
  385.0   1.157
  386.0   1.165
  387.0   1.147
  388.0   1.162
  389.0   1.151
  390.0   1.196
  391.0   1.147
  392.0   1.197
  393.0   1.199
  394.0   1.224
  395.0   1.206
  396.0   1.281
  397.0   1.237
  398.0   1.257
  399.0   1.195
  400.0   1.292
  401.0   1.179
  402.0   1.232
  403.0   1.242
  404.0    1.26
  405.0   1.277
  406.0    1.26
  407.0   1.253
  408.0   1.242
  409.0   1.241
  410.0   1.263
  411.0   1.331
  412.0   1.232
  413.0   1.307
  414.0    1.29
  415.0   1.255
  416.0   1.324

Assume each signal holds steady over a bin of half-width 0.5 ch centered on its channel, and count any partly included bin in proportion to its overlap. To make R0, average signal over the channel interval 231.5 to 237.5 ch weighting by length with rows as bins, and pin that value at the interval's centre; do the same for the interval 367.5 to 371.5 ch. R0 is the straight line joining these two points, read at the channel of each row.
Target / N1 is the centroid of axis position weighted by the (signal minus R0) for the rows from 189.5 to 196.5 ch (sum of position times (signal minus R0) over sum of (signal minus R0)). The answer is 192.9 ch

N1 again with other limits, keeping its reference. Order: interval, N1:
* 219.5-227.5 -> 223.1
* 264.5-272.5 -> 268.4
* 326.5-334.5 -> 331.1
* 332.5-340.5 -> 335.5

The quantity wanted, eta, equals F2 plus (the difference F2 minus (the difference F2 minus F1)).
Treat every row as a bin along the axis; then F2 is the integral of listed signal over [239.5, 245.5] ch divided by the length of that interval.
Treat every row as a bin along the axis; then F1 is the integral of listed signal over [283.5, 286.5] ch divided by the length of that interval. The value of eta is 1.8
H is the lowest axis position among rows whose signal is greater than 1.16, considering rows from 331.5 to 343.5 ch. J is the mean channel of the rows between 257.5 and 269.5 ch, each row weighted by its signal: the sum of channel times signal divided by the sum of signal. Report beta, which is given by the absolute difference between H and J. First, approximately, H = 332.0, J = 263.5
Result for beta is 68.5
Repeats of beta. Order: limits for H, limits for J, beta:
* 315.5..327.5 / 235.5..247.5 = 85.5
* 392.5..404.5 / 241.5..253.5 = 145.5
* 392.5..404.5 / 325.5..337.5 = 61.4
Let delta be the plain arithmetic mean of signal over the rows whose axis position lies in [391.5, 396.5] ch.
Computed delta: 1.22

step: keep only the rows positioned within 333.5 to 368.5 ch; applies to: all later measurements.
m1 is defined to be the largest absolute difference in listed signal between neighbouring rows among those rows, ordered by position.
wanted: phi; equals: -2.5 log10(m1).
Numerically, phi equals 2.45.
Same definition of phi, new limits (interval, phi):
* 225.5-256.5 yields 2.88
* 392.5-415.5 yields 2.37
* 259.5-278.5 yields 3.10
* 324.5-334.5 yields 3.88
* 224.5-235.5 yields 2.88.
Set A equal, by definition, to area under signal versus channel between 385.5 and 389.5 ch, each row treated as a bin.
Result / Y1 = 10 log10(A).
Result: 6.7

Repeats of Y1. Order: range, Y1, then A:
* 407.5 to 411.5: 7.1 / 5.1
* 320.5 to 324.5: 6.3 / 4.3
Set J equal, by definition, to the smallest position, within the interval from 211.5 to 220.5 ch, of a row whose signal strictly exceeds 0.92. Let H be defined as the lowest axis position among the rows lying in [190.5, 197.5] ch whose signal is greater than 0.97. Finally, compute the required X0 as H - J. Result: -21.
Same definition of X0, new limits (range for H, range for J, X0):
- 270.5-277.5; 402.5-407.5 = -131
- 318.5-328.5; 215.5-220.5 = 103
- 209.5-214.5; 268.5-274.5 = -61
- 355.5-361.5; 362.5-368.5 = -7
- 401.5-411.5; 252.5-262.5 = 148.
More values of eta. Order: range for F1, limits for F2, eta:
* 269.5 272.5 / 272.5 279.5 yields 1.9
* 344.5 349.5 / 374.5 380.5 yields 2.3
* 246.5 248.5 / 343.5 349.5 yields 2.1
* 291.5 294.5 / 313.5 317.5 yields 1.7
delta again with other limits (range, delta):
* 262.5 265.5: 0.93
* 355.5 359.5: 1.20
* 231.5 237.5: 0.94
